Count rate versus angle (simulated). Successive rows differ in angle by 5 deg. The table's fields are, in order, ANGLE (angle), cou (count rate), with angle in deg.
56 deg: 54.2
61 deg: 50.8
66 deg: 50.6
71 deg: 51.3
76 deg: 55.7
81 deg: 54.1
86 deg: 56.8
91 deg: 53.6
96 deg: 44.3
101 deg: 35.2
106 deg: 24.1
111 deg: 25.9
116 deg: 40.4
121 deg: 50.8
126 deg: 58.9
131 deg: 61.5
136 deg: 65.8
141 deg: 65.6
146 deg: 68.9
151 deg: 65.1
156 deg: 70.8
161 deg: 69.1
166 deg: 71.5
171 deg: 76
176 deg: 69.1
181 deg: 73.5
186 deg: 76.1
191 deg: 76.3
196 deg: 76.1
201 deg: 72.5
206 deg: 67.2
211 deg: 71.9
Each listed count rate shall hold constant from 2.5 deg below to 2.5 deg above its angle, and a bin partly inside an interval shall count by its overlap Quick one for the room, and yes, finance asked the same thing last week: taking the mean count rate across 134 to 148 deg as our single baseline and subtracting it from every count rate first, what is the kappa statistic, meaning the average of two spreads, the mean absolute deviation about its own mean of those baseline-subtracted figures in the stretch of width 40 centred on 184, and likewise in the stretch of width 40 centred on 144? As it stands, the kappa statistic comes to 2.6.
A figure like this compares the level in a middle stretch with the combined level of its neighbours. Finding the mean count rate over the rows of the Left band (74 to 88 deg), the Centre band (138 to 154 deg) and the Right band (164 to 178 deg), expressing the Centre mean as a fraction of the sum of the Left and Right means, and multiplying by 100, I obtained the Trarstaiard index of 52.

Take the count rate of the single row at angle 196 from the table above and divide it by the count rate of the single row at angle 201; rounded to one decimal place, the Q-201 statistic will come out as 1.0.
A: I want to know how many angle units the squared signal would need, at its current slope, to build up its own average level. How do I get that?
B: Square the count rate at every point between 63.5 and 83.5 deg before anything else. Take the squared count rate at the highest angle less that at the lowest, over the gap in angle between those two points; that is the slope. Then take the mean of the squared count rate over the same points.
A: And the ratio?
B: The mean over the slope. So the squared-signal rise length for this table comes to 115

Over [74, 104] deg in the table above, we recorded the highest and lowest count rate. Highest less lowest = 21.6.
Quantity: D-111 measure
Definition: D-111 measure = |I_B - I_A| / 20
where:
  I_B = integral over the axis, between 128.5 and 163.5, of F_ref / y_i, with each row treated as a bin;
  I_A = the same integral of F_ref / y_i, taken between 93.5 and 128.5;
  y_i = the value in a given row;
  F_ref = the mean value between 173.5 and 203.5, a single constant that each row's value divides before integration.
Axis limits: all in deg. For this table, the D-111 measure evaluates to 1.6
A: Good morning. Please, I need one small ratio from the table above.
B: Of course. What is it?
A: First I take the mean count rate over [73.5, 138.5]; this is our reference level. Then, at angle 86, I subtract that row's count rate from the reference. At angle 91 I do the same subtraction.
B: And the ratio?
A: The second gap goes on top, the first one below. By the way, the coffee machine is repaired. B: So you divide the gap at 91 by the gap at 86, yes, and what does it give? 0.63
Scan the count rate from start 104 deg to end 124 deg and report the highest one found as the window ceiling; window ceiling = 50.8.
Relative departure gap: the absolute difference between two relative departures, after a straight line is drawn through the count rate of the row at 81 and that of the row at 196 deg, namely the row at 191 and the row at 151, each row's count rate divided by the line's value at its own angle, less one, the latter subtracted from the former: 0.051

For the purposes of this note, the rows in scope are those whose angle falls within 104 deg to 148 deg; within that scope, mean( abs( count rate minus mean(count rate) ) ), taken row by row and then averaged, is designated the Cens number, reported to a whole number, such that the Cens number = 14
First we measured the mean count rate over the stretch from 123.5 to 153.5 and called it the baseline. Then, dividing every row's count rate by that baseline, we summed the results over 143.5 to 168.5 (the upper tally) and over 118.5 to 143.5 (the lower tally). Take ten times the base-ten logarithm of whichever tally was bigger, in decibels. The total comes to 7.30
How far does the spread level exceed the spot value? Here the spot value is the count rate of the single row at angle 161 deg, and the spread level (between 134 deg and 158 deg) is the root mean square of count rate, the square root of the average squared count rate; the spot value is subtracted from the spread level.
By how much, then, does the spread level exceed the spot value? -1.8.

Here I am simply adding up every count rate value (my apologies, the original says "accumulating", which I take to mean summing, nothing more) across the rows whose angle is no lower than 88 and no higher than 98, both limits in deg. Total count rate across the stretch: 98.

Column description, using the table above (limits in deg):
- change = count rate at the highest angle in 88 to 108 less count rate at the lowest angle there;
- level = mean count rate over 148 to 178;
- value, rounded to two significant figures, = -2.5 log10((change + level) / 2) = -3.3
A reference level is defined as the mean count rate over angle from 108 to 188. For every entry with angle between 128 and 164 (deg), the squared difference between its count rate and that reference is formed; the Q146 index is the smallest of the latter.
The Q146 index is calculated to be 2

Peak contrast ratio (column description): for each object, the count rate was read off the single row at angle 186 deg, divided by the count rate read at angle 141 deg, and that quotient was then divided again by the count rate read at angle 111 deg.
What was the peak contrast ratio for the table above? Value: 0.045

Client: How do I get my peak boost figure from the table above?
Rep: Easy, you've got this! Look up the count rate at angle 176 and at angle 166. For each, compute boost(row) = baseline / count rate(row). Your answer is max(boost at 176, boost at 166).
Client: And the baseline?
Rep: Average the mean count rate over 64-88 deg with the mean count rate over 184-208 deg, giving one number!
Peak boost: 0.92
